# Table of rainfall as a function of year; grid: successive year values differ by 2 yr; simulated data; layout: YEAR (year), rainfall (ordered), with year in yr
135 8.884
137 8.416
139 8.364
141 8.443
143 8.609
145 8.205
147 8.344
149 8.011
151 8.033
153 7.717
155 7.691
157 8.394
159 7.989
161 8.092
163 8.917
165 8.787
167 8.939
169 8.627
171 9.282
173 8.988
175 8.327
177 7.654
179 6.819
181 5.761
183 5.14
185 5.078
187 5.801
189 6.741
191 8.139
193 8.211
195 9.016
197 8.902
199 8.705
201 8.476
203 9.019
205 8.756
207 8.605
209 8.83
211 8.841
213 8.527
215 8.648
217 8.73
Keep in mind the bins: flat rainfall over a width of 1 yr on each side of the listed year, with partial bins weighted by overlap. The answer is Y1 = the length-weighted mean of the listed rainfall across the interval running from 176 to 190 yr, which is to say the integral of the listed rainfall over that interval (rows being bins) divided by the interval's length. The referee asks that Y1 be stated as 6.1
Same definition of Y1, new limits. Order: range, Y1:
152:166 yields 8.2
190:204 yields 8.6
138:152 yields 8.3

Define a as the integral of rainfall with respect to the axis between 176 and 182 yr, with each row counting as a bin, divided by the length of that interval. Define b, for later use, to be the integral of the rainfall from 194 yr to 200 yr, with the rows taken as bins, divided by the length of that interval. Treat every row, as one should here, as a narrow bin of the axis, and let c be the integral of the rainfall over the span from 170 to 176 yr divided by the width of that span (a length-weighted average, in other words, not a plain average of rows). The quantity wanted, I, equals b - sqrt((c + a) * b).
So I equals -2.90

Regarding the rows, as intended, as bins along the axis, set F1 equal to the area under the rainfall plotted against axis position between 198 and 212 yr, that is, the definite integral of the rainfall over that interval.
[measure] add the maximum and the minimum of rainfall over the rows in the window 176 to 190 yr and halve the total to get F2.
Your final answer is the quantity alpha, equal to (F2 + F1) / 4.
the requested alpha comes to 32.2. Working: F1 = 122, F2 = 6.4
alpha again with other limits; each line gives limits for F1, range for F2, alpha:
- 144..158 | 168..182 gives 30.1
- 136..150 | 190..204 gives 31.3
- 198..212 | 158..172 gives 32.8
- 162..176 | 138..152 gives 33.0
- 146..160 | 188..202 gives 30.1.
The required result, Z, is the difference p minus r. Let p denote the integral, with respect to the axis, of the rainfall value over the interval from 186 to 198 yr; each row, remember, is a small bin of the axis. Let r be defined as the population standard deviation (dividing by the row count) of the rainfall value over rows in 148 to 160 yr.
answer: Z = 93.4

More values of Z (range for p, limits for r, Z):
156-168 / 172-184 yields 100.9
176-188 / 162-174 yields 72.3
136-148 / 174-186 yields 99.5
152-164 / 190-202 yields 97.3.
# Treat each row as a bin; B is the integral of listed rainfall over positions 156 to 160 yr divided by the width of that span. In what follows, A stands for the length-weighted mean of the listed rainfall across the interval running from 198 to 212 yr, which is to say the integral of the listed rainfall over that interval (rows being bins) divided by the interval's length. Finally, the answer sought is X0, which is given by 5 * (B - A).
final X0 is -2.8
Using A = 8.75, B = 8.2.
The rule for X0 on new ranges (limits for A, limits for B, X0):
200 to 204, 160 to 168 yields -0.3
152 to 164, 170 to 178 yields 2.1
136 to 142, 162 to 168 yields 2.4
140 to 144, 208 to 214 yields 1.0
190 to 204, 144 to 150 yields -2.3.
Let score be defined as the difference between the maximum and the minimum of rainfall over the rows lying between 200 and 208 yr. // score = 0.5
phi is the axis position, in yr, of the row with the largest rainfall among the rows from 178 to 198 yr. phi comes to 195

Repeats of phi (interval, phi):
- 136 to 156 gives 143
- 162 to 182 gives 171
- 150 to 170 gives 167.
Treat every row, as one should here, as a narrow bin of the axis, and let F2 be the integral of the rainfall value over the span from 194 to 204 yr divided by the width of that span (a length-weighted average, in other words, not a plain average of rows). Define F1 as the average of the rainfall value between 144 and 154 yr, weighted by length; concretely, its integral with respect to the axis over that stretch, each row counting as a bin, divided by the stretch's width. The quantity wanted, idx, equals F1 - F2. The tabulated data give -0.8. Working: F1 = 8.1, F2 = 8.82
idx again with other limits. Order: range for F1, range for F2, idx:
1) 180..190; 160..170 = -3.0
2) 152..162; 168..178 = -0.6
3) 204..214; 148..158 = 0.7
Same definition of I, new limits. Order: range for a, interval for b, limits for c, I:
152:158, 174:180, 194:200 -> -3.70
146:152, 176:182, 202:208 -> -3.94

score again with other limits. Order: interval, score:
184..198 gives 3.9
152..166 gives 1.2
